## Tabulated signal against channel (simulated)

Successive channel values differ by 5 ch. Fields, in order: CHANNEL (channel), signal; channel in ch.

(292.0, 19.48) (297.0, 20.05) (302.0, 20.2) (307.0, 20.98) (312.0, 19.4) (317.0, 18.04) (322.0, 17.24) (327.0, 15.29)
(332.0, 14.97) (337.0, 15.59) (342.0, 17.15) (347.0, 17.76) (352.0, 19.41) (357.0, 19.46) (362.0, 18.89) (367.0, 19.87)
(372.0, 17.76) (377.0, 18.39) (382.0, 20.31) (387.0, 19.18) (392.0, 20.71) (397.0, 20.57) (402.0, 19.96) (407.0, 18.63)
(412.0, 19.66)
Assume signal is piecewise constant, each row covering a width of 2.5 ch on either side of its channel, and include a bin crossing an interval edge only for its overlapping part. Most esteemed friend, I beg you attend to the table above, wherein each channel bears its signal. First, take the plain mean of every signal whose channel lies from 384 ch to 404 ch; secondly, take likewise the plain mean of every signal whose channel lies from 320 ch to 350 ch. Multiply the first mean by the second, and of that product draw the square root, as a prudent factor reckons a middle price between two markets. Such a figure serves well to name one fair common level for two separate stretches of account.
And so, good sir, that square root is 18.1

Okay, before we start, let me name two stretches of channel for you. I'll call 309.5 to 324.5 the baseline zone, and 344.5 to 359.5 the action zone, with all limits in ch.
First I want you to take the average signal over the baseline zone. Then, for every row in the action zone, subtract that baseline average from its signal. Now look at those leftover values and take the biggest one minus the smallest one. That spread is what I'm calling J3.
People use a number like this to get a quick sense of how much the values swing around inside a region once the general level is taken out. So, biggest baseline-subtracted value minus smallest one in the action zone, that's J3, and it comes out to 1.7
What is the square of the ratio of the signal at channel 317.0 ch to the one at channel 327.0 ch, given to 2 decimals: 1.39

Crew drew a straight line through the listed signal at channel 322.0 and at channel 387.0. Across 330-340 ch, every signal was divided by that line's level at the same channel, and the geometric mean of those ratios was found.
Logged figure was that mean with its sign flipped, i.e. -0.87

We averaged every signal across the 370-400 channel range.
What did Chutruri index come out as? 19.5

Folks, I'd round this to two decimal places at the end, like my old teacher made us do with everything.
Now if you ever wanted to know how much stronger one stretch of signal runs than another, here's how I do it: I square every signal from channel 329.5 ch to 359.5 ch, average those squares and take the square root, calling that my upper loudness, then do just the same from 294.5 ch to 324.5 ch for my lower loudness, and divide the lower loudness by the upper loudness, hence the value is 1.11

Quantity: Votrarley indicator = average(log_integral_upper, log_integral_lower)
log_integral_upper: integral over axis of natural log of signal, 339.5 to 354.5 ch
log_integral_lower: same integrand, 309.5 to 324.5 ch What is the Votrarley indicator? 43.5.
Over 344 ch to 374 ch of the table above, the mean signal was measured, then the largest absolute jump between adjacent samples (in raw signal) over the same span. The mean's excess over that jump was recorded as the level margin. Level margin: 16.7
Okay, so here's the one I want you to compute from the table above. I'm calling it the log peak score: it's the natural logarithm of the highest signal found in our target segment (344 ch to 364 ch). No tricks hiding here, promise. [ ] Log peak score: 2.968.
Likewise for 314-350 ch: 2.893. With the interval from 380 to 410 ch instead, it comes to 3.031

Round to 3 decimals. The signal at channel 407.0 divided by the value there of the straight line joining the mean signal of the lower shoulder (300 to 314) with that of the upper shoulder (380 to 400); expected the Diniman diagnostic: 0.923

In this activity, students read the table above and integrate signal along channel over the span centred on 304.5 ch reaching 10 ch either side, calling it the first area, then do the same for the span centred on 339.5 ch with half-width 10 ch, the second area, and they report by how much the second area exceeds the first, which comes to -76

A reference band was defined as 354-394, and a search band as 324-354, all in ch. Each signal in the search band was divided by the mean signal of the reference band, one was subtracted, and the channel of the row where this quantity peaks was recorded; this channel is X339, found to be 352.0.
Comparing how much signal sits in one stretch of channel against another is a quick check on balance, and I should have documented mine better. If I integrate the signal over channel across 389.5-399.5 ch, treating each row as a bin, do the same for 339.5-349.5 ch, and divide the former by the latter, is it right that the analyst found 1.18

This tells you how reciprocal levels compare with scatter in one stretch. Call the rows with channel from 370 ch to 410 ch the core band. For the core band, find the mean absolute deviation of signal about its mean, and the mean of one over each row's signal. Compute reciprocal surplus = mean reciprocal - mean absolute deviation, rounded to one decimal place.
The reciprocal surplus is -0.9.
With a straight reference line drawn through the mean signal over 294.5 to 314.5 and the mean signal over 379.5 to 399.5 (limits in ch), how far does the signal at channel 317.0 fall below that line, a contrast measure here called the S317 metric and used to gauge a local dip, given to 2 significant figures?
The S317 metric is 2.1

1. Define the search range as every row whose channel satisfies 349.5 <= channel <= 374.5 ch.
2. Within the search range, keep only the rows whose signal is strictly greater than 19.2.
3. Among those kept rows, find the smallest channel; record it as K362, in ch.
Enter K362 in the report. 352.0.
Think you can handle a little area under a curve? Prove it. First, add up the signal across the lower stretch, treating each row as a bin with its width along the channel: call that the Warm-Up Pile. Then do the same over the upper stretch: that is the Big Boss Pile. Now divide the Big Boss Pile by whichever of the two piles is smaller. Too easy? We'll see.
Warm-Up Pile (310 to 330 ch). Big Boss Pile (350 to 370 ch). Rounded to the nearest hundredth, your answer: 1.11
